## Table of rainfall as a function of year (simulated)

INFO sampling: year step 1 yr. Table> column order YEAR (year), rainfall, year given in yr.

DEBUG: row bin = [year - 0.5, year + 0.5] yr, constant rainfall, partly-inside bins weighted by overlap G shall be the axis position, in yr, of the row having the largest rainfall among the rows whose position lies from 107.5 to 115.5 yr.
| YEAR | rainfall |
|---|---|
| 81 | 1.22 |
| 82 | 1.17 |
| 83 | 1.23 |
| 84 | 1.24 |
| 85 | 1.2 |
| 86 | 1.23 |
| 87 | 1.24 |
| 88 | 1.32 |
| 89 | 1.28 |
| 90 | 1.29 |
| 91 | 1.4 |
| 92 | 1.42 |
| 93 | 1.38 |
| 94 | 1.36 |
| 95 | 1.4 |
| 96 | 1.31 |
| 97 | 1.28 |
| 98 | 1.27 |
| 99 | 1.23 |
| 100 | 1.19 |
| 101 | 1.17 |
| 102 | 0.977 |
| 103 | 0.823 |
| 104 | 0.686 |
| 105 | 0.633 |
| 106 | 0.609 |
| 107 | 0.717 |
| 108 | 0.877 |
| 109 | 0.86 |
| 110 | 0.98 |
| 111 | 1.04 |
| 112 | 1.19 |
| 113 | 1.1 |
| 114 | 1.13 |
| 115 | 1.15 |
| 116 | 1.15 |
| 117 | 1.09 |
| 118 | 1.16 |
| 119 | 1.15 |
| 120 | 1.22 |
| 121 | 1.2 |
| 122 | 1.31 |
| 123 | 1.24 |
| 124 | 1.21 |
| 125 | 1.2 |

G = 112 yr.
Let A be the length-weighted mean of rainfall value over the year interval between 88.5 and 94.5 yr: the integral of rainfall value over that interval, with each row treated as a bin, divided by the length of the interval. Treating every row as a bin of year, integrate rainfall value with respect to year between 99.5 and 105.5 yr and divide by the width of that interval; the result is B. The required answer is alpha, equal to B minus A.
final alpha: -0.4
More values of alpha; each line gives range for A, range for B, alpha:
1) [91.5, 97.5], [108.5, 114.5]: -0.3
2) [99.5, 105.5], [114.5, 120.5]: 0.2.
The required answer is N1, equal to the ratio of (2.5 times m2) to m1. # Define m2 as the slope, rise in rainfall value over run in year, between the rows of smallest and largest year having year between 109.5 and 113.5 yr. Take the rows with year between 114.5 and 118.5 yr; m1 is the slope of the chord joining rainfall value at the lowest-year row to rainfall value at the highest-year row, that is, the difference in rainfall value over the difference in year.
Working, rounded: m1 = 0.00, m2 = 0.04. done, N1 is 30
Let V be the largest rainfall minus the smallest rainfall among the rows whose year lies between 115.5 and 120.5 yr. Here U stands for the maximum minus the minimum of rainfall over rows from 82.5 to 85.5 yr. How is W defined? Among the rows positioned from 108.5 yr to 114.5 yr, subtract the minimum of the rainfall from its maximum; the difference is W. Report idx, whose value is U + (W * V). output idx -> 0.08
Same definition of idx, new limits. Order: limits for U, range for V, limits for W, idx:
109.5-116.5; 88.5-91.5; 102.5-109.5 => 0.24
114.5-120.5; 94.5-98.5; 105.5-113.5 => 0.21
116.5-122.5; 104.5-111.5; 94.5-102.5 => 0.40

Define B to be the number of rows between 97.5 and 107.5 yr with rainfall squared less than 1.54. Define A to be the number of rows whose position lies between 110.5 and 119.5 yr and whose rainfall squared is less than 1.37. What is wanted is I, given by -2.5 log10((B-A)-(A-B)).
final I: -0.75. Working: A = 8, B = 9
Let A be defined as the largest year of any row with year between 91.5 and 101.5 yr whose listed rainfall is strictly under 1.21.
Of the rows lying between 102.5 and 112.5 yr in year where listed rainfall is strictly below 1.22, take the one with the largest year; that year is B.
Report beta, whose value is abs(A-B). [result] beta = 11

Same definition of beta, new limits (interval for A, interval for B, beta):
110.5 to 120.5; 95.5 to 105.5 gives 14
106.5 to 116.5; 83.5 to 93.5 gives 31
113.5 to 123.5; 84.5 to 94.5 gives 36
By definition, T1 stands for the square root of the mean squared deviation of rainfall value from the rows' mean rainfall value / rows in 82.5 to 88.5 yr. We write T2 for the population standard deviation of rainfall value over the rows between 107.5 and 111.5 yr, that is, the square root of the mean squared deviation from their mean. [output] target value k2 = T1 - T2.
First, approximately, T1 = 0.037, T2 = 0.074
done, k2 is -0.04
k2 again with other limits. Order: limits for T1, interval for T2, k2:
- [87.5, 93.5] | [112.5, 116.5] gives 0.03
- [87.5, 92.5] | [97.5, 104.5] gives -0.15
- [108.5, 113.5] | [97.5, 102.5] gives 0.01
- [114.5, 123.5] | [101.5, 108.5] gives -0.06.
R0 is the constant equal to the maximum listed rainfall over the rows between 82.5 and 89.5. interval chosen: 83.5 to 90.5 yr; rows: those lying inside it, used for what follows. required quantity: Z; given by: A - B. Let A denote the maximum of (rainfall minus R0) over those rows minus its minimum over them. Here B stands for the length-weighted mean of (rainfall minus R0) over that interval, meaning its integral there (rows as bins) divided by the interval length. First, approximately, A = 0.12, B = -0.06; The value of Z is 0.18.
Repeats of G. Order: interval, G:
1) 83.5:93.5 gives 92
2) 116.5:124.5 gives 122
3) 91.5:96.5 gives 92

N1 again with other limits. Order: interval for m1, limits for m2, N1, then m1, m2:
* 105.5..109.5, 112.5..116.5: 0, 0.08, 0.02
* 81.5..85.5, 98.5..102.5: -21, 0.01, -0.08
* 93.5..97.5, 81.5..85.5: -1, -0.03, 0.01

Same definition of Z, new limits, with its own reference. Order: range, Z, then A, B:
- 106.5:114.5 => 0.81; 0.47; -0.33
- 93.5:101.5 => 0.27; 0.23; -0.04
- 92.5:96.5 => 0.05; 0.09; 0.04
